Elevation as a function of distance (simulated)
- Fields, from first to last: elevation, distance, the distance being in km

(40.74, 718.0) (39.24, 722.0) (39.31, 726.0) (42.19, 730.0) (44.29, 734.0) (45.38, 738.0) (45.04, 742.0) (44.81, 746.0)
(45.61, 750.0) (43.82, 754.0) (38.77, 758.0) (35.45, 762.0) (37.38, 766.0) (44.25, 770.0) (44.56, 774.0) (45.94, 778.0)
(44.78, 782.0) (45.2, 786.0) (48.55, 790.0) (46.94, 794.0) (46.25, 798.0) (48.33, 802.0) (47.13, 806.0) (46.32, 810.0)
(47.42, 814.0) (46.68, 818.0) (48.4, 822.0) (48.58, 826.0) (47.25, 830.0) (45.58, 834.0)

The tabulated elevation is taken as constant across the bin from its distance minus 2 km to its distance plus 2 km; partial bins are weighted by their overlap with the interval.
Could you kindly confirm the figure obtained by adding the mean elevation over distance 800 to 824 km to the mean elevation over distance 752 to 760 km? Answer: 89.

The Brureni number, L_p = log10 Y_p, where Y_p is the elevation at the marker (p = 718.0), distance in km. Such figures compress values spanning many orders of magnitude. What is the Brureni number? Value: 1.61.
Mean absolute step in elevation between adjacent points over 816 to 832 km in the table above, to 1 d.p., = 1.1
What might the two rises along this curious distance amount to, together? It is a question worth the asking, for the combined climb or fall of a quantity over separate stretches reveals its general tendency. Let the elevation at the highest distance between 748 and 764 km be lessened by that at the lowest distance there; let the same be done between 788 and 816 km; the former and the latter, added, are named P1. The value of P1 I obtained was -11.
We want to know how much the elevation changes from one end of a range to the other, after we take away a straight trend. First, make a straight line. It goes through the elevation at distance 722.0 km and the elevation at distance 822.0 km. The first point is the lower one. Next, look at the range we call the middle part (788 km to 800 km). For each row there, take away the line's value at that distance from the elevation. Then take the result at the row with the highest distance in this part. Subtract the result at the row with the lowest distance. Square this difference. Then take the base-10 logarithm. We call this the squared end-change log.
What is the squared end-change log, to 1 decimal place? 1.0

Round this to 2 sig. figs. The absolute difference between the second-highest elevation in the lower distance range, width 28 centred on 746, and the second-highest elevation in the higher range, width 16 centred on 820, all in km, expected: 3.0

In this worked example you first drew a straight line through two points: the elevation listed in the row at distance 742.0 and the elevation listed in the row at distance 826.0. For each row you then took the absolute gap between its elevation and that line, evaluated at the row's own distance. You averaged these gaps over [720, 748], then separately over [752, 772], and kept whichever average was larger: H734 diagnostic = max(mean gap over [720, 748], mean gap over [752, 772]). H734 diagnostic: 5.9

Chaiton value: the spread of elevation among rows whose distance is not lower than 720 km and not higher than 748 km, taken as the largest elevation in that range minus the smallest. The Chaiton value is 6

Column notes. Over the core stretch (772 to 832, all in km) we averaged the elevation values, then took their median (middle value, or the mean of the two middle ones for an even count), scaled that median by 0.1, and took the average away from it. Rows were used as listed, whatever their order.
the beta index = -42.1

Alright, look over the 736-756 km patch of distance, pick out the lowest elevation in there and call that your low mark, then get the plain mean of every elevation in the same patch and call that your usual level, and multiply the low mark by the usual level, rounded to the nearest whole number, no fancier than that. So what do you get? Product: 1969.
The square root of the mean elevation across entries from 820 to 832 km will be 6.93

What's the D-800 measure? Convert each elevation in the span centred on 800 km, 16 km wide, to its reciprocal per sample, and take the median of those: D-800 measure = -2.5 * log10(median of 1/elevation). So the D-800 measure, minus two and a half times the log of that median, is 4.18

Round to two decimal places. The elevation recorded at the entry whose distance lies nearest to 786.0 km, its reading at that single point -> 45.20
